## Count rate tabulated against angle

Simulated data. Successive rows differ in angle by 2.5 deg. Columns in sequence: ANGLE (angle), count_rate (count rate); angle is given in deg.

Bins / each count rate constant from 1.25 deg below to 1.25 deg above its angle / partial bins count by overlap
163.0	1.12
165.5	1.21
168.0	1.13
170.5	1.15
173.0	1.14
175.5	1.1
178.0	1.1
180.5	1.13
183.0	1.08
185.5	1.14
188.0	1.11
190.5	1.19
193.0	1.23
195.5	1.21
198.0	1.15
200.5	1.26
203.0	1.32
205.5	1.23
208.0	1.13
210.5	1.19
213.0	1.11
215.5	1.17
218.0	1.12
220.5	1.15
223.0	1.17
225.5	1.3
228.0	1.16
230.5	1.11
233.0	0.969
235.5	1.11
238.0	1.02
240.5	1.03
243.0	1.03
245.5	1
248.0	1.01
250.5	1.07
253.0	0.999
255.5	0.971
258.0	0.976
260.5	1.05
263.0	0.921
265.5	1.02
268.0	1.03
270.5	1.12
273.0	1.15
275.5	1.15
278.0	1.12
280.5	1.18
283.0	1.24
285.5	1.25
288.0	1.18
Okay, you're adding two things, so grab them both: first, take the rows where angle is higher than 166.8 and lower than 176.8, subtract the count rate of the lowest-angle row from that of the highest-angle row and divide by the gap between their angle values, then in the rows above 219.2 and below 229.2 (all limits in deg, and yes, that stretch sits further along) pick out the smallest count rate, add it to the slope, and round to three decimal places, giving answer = 1.146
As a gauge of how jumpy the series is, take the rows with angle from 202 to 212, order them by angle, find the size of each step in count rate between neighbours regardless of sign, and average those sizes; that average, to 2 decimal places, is 0.08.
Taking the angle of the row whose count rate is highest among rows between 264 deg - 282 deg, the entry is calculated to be 280.5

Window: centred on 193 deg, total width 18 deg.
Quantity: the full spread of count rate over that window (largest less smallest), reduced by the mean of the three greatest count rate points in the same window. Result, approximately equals -1.08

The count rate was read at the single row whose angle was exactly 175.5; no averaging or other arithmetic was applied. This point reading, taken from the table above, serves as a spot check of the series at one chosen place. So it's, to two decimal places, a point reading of 1.10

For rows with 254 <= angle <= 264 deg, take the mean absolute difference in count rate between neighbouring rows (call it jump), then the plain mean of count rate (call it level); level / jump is 14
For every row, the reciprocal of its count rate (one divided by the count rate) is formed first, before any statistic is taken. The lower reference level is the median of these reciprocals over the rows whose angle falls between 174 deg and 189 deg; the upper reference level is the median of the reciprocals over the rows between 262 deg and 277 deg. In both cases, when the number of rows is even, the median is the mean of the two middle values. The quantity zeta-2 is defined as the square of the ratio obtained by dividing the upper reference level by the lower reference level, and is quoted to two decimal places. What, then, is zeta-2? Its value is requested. 1.06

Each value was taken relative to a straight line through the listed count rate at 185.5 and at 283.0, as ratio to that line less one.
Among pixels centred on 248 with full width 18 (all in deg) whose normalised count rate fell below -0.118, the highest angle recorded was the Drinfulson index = 255.5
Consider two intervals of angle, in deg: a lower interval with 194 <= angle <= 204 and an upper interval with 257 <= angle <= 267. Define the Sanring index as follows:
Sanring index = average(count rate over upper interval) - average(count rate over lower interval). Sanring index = -0.24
